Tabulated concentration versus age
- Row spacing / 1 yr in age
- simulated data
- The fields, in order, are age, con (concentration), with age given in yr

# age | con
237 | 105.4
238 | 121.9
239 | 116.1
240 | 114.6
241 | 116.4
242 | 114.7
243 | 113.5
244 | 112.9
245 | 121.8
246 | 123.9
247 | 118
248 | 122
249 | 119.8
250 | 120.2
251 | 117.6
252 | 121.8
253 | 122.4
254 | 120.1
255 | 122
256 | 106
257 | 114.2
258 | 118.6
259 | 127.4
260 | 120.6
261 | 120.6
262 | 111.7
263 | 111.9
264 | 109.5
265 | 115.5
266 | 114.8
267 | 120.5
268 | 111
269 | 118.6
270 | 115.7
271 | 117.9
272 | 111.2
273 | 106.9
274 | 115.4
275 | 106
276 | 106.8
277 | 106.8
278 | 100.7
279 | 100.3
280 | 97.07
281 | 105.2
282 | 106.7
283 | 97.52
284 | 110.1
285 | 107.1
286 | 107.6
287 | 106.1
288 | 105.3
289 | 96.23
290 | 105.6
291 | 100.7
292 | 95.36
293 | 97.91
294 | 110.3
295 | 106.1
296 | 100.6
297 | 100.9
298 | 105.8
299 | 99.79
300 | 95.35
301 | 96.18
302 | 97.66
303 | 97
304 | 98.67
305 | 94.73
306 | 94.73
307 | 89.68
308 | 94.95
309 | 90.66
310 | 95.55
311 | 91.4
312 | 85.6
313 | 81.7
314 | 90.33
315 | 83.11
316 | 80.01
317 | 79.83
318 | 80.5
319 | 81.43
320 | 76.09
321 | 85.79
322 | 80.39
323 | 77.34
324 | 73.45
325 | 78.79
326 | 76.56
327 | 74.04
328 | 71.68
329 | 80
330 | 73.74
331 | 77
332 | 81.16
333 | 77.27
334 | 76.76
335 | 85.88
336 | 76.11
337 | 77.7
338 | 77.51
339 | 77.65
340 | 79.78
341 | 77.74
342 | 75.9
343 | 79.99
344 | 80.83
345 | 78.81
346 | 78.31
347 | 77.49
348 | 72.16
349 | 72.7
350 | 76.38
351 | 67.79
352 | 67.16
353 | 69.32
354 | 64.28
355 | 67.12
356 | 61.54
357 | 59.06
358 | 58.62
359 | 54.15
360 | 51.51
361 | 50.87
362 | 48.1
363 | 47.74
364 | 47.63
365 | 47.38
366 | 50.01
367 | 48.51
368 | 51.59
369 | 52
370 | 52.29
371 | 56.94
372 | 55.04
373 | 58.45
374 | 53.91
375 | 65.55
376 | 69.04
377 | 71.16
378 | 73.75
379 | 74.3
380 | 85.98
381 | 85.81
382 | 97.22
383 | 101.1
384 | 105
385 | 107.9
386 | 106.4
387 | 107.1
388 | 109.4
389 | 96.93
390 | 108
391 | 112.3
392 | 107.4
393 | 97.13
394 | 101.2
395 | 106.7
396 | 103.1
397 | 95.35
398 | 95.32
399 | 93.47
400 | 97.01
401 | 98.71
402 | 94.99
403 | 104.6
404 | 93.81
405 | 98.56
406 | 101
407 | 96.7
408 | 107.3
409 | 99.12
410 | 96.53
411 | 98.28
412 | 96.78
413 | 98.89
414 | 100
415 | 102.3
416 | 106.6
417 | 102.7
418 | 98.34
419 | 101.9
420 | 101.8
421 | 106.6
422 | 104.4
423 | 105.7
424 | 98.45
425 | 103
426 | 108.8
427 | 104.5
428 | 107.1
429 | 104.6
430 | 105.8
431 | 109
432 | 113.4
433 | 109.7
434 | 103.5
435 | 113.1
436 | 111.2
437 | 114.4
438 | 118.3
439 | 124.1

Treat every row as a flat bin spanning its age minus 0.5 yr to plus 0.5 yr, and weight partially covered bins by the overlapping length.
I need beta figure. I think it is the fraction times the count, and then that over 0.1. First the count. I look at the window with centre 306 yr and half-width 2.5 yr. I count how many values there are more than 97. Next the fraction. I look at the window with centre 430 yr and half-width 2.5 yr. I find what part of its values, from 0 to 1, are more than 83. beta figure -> 10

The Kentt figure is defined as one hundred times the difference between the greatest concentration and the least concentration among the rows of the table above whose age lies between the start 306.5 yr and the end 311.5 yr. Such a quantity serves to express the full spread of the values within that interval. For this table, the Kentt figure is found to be 587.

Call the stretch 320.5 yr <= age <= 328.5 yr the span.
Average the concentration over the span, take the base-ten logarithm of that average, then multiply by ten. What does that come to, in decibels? 18.9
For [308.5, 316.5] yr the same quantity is 19.4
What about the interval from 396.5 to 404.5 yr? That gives 19.9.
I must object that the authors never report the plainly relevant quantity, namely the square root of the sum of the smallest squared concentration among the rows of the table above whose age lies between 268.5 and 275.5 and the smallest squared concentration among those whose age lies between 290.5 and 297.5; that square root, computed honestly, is 143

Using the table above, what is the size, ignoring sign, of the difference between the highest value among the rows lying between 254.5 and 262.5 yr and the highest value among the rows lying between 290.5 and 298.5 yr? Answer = 17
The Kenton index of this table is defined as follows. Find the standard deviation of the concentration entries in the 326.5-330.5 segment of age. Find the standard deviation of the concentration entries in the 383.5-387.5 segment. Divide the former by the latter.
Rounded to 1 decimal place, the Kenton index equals 2.9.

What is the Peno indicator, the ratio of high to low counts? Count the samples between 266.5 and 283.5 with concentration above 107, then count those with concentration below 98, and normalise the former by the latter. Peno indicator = 3.50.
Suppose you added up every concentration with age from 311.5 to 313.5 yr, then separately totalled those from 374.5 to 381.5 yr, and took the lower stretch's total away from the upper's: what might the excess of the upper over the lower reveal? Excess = 358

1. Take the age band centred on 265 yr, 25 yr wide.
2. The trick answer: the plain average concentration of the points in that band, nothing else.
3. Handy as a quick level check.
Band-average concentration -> 115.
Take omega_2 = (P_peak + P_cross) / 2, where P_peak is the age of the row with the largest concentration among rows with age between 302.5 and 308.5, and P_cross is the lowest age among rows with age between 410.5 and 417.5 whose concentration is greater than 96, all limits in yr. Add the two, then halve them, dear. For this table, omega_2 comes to 357.5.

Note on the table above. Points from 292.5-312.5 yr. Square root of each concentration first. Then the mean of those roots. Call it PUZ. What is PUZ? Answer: 9.85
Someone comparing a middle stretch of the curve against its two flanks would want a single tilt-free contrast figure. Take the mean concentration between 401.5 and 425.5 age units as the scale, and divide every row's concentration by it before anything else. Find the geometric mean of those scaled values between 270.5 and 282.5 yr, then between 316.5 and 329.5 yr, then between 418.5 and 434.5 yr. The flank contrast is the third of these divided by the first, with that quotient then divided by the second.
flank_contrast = 1.3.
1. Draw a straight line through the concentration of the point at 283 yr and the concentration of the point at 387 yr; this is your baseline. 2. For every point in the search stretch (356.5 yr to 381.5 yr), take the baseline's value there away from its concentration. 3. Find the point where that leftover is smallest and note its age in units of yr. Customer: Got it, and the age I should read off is 365 yr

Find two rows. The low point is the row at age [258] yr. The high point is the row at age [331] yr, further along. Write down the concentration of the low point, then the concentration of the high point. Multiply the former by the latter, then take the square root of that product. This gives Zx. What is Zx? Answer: 96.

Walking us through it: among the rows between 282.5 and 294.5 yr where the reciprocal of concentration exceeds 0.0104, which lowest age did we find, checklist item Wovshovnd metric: 292 yr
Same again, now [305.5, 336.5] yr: 306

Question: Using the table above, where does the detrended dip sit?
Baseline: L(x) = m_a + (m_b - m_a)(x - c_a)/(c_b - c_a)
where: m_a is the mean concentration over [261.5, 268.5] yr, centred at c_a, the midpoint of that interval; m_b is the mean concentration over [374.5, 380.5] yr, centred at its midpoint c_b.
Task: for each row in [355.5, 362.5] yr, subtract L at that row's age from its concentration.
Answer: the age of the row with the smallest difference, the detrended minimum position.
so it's 362 yr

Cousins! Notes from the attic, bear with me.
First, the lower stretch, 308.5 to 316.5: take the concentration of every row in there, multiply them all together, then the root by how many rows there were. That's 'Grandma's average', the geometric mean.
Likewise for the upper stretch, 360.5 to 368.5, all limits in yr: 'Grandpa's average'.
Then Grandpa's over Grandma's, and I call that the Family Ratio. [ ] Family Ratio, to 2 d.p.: 0.56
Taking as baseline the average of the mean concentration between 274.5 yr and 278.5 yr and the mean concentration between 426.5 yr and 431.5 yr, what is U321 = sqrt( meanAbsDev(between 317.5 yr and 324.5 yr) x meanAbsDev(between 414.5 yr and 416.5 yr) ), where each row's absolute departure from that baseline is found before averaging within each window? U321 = 7.5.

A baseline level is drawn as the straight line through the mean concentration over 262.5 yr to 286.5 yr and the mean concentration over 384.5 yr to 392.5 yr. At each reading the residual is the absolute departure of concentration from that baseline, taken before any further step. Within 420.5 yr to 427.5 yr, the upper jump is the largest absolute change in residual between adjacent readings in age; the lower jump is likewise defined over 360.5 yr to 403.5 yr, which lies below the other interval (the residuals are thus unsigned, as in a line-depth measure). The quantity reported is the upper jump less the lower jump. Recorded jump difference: -4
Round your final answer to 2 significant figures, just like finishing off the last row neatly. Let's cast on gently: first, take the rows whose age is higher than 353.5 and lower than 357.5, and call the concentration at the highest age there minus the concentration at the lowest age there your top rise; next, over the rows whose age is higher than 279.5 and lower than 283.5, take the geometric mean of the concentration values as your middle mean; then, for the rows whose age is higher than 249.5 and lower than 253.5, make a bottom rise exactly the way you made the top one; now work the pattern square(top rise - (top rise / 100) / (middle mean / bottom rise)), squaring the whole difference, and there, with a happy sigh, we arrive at 27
